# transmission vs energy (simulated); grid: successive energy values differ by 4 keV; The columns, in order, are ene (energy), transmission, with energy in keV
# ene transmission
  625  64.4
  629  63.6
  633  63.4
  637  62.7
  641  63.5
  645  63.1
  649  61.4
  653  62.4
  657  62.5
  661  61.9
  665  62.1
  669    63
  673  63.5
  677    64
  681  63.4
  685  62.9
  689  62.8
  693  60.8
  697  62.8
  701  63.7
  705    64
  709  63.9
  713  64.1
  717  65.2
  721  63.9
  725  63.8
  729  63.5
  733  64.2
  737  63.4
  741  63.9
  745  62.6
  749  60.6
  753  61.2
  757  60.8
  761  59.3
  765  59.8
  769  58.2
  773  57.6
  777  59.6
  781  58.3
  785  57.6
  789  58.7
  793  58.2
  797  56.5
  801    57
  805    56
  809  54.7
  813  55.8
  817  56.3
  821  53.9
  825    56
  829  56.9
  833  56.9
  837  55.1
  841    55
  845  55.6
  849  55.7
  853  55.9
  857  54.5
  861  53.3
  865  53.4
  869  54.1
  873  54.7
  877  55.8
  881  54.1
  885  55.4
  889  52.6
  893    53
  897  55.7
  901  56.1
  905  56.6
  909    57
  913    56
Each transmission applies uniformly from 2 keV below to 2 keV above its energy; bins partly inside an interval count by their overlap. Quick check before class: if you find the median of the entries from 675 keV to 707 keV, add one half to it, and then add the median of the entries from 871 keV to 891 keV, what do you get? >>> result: 118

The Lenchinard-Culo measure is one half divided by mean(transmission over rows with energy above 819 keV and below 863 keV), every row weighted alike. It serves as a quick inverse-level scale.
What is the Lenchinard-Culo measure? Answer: 0.0090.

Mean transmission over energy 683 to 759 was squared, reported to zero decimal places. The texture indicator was 3976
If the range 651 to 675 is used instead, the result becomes 3915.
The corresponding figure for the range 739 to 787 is 3595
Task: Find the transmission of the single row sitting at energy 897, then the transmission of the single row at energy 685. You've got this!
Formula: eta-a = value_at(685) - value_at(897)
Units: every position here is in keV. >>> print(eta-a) 7.2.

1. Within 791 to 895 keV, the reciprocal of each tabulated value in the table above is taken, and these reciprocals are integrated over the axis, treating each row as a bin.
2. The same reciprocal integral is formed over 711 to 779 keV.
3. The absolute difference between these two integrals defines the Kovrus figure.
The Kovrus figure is 0.78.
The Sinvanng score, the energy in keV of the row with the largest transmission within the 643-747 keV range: 717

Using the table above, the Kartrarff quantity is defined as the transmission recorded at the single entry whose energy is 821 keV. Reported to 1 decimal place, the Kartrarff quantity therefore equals 53.9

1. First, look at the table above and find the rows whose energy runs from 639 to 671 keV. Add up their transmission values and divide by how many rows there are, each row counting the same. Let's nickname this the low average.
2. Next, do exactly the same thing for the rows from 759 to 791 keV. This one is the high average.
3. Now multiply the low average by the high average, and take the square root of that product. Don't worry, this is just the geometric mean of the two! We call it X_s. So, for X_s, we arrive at 60.5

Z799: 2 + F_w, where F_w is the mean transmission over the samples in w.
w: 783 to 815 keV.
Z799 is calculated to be 59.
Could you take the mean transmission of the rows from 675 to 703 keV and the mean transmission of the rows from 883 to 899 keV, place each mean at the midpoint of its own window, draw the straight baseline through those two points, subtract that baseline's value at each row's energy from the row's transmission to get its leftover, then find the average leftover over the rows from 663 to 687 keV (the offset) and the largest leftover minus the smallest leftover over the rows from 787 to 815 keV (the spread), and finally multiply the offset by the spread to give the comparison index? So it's -1.2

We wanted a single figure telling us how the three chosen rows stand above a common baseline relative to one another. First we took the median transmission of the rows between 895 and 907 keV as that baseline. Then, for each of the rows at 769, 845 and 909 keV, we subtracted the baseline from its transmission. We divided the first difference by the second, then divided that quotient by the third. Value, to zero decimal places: -5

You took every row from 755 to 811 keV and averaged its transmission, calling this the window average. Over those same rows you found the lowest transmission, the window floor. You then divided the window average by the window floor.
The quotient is 1.06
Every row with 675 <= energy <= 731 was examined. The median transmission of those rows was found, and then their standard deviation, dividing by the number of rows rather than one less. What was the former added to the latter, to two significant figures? 65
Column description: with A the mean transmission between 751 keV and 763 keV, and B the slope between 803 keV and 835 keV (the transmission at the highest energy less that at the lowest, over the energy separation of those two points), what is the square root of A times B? 1.39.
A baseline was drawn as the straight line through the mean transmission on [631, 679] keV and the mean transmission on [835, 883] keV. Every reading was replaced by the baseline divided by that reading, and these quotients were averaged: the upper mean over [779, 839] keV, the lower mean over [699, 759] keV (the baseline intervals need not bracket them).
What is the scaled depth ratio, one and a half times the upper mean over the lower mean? 1.59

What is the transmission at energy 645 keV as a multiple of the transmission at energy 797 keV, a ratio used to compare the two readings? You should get 1.12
